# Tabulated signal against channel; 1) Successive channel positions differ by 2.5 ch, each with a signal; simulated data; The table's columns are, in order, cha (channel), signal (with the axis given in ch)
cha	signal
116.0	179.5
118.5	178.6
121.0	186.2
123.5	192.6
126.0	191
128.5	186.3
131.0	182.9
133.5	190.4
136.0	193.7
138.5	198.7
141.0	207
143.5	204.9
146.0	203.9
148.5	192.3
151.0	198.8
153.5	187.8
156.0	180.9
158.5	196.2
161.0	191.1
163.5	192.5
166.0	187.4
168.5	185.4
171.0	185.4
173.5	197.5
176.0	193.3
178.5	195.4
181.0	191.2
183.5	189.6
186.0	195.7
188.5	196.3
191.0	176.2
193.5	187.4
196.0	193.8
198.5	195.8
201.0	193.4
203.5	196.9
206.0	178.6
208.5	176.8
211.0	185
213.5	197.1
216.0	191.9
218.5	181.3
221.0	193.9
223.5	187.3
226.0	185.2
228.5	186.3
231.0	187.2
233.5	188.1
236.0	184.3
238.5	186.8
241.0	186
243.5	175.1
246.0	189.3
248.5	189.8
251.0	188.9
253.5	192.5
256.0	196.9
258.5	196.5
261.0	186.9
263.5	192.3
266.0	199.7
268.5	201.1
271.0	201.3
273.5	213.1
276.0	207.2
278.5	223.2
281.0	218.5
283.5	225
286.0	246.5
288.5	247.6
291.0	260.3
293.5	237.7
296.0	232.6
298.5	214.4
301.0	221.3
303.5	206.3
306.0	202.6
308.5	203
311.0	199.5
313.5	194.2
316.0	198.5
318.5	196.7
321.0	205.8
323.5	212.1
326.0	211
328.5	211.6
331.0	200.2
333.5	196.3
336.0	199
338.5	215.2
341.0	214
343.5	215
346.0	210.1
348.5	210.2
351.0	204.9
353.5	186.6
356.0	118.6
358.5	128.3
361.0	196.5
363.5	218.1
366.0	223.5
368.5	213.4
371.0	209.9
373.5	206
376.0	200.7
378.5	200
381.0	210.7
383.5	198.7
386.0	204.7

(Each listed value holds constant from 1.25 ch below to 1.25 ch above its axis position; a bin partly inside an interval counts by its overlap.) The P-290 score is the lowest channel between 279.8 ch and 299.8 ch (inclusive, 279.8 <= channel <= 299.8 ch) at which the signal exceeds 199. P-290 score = 281.0 ch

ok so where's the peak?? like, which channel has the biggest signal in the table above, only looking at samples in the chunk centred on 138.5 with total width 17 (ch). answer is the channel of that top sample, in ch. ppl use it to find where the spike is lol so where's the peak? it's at 141.0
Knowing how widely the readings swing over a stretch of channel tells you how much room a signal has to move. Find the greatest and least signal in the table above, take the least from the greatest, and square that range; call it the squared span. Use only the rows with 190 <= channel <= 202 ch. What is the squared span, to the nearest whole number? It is 384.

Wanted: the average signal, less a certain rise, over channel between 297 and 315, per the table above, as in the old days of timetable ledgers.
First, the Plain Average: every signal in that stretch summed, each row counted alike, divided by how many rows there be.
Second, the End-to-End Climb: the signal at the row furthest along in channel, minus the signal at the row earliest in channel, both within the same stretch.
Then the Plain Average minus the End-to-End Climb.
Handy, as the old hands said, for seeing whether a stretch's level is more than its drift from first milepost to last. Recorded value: 226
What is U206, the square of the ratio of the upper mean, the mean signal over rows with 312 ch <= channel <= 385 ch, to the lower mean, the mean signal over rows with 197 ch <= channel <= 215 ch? 1.12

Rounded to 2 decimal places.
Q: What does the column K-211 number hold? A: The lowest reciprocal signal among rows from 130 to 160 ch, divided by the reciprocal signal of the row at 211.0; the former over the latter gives 0.89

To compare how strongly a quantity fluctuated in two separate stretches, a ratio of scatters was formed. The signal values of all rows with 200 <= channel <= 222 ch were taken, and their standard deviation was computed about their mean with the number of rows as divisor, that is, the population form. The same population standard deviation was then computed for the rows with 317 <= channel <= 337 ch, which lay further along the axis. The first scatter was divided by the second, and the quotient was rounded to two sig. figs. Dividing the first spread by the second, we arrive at 1.2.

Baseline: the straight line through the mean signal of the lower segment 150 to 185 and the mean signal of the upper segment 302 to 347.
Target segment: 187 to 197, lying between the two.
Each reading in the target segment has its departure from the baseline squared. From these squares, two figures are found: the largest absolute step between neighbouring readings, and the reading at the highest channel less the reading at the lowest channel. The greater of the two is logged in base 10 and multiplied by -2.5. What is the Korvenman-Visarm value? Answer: -6.1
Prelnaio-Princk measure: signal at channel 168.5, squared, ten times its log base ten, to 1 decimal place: 45.4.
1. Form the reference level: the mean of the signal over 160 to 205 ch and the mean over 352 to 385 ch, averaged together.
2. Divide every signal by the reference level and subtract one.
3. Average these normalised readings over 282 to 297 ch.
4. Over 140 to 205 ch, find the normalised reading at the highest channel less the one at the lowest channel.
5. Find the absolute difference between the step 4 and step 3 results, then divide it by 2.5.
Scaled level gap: 0.12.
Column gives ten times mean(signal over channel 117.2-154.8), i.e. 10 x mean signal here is 1930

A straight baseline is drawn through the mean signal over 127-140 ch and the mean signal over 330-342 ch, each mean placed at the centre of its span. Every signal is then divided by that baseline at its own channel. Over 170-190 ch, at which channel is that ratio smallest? 171.0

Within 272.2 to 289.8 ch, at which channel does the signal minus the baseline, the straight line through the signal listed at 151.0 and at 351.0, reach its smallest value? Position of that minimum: 276.0 ch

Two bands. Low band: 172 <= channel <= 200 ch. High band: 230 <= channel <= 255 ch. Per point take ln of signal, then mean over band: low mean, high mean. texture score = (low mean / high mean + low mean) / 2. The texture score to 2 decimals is 3.13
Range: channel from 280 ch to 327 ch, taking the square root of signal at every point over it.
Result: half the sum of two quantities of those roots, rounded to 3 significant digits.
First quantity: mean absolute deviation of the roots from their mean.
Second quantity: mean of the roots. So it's 7.63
